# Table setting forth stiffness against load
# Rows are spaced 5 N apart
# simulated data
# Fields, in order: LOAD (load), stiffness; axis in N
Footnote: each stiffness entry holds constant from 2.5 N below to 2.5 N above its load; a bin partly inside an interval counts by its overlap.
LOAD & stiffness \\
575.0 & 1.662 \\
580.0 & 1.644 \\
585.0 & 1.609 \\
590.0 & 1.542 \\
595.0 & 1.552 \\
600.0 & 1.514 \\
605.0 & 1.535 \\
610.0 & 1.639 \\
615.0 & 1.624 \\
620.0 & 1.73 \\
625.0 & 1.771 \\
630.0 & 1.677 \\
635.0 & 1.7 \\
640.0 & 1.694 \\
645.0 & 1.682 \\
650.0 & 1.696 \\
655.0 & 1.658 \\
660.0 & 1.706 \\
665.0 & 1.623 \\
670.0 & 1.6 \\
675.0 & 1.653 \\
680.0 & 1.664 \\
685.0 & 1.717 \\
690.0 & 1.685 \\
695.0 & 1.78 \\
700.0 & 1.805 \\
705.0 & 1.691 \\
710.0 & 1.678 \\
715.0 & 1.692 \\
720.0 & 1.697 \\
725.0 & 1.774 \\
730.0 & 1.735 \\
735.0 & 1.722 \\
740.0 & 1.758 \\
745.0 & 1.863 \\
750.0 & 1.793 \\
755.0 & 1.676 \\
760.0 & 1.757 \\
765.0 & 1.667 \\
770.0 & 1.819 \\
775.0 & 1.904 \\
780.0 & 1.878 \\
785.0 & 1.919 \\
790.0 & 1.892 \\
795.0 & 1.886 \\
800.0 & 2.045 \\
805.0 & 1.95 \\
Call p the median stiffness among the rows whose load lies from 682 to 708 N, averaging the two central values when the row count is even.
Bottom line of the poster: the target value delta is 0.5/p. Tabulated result 0.291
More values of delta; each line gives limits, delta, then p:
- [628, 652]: 0.295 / 1.694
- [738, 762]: 0.284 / 1.758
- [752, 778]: 0.285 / 1.757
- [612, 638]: 0.294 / 1.700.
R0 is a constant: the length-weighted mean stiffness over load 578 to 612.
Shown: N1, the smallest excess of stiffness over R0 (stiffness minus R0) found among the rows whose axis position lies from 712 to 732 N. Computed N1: 0.117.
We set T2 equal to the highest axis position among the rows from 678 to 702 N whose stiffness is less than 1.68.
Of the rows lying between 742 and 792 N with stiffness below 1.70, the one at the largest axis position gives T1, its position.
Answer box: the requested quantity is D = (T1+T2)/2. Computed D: 722.5 N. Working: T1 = 765.0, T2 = 680.0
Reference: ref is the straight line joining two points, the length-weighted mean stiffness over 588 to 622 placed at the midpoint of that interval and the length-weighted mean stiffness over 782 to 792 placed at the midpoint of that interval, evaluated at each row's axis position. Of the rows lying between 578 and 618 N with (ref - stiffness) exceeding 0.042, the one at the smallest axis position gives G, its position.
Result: 600.0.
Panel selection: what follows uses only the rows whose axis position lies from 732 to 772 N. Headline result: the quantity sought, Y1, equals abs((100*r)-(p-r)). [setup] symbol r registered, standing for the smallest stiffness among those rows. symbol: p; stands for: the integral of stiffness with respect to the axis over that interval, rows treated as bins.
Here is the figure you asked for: 98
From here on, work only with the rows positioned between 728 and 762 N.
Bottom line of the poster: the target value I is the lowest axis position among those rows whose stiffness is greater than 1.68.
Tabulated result 730.0 N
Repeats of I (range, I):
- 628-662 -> 635.0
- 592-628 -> 620.0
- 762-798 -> 770.0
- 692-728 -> 695.0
